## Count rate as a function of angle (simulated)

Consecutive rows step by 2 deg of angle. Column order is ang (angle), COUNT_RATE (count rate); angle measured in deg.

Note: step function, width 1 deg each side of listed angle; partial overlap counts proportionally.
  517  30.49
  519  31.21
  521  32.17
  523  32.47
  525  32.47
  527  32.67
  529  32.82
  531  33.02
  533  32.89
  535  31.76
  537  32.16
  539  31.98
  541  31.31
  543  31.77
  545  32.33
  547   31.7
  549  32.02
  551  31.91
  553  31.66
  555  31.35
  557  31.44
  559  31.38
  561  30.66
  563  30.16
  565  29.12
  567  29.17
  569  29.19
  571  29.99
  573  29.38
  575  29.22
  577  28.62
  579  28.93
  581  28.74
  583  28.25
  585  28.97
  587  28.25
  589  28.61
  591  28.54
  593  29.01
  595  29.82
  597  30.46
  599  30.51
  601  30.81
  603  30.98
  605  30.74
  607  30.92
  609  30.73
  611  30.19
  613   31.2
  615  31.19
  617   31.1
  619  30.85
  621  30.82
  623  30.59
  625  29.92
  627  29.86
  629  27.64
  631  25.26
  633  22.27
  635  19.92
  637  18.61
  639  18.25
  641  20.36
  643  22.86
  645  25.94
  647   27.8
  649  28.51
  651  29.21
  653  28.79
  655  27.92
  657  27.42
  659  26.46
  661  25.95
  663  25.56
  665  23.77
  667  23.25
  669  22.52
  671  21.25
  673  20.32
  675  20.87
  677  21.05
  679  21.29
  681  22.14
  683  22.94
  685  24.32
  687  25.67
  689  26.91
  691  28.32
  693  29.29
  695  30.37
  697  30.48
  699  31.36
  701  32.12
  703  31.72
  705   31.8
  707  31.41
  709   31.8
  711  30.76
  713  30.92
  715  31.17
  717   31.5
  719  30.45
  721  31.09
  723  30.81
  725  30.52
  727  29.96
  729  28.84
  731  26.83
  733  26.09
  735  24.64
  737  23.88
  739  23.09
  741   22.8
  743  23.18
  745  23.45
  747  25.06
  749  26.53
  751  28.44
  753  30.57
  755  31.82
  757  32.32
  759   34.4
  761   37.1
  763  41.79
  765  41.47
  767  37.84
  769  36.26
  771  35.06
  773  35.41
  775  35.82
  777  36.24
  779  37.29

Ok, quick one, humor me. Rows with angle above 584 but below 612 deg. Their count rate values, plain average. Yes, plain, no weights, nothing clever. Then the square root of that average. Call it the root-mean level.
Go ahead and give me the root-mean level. 5.47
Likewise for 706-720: 5.58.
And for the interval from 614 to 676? 5.06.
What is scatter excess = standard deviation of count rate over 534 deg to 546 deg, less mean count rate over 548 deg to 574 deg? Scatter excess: -30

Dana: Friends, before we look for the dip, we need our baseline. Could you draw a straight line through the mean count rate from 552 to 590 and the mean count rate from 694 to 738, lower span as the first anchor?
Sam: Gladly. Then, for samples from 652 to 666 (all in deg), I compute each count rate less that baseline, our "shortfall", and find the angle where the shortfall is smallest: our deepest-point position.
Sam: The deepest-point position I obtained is 665 deg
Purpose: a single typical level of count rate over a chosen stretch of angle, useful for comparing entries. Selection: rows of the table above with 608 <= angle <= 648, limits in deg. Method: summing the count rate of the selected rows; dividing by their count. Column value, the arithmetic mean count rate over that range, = 27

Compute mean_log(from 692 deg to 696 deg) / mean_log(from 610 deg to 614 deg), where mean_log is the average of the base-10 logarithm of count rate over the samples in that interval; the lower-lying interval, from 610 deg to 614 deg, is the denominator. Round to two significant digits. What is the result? 0.99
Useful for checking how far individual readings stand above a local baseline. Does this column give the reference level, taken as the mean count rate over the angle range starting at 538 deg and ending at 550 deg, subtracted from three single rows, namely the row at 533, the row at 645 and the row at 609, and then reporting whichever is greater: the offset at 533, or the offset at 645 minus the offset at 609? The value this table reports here 1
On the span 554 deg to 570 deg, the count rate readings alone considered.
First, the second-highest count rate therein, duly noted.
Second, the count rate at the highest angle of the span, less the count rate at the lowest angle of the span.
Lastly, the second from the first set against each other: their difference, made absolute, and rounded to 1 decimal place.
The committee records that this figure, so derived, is 33.5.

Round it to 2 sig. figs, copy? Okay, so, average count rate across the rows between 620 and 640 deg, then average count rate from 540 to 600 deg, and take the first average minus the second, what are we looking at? -4.8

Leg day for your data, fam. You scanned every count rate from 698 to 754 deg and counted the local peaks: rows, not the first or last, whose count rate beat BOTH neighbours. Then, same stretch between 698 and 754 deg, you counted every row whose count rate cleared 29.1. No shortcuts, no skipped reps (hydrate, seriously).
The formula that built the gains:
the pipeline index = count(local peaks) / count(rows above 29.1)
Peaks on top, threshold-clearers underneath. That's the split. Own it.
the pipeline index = 0.31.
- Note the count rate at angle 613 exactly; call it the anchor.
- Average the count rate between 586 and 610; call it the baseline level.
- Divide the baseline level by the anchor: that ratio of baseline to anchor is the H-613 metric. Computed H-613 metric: 0.96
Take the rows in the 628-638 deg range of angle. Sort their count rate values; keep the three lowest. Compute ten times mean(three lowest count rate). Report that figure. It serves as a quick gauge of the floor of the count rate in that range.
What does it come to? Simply 203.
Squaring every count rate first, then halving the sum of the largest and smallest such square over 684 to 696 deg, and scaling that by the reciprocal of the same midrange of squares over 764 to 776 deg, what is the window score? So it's 0.51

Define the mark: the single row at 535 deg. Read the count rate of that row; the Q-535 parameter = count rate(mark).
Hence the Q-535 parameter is 31.76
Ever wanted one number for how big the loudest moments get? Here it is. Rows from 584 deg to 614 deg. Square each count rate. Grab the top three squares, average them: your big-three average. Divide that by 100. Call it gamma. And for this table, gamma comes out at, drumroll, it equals 9.63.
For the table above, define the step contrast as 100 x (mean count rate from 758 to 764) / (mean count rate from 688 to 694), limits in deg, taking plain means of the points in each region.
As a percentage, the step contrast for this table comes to 134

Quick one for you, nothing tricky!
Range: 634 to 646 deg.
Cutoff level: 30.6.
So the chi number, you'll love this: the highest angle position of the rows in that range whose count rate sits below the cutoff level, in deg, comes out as 645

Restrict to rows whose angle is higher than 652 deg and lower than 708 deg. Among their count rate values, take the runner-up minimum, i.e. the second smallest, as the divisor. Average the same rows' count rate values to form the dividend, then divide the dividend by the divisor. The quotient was 1.26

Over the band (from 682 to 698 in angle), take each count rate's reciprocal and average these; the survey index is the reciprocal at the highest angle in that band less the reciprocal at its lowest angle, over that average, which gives -0.29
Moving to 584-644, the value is 0.25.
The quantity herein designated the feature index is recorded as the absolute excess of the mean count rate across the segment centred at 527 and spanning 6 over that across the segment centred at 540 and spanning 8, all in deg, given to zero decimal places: 1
